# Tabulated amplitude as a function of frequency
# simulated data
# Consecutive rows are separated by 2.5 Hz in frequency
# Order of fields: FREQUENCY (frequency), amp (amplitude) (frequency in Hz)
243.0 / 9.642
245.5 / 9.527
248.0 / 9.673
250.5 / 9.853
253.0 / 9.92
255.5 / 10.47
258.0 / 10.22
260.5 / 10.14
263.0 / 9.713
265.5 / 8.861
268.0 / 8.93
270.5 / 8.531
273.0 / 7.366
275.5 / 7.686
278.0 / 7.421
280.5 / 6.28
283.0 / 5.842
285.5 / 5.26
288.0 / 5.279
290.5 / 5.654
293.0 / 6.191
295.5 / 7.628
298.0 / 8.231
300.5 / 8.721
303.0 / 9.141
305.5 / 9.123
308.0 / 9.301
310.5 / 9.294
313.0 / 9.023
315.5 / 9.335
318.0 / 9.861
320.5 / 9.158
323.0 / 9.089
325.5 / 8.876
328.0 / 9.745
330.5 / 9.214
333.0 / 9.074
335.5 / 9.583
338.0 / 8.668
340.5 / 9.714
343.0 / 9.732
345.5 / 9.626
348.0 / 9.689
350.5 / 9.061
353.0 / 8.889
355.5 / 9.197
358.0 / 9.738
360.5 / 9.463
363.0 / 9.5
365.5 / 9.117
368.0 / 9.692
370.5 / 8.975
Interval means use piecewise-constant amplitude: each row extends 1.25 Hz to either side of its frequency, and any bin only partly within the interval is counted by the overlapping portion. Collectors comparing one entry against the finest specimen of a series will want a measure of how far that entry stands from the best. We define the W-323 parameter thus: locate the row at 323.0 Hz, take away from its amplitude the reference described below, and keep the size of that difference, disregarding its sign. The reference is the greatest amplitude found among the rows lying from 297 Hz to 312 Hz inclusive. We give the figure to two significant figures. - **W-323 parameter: 0.21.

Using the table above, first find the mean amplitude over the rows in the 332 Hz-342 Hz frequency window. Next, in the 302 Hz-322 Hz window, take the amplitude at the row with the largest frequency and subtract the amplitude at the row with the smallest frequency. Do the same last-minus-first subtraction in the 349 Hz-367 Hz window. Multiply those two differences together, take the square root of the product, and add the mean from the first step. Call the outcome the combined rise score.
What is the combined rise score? 9.3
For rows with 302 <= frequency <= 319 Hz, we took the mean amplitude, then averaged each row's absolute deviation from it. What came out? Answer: 0.17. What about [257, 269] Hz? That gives 0.54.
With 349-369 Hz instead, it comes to 0.27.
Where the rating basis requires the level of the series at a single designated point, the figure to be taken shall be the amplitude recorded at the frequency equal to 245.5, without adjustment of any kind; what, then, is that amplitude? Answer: 9.527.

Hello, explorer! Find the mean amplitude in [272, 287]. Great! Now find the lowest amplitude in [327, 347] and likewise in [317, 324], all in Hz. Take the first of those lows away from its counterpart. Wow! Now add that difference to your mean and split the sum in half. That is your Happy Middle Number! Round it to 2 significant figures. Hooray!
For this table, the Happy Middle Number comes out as 3.5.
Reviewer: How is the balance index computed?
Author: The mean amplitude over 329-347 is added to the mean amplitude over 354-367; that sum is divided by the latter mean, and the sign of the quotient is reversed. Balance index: -2.00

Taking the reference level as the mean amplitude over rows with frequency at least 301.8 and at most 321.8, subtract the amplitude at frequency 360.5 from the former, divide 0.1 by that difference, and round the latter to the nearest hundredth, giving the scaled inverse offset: -0.54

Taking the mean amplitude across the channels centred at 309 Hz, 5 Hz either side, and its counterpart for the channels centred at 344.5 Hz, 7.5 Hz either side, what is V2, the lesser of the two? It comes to 9.2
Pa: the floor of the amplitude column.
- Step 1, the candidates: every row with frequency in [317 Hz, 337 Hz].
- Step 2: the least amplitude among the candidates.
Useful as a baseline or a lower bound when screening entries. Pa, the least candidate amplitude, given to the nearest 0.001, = 8.876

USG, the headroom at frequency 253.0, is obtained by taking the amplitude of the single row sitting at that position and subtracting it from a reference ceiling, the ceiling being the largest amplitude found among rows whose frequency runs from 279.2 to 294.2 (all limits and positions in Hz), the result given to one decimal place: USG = -3.6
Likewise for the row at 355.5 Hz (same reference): -2.9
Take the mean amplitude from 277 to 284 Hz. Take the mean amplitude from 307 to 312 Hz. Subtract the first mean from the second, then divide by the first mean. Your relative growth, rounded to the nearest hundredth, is 0.43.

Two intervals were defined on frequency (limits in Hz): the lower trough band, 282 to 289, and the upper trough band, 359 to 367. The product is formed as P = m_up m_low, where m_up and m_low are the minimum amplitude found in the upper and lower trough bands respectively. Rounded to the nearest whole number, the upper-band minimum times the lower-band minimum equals 48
